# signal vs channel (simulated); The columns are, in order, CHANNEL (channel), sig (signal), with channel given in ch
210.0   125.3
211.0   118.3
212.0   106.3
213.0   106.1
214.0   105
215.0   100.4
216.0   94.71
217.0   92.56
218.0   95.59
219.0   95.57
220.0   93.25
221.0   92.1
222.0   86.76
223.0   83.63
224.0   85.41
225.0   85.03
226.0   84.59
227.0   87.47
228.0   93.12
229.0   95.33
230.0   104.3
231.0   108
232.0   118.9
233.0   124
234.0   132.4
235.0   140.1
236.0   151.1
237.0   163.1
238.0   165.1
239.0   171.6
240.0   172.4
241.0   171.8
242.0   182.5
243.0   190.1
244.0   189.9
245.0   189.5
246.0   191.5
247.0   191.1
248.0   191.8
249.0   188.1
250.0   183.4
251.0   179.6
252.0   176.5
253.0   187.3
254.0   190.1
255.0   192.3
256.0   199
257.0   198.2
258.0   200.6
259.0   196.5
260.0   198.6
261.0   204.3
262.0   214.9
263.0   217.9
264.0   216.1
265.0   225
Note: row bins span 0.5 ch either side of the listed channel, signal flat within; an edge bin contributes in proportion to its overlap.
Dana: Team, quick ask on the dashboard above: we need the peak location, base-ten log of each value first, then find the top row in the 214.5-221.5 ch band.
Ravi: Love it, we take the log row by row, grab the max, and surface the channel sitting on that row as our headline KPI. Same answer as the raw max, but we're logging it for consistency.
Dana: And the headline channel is 215.0 ch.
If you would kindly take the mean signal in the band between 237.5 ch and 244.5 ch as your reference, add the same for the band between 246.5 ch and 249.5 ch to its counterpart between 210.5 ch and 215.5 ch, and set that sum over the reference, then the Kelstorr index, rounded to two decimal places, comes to 1.68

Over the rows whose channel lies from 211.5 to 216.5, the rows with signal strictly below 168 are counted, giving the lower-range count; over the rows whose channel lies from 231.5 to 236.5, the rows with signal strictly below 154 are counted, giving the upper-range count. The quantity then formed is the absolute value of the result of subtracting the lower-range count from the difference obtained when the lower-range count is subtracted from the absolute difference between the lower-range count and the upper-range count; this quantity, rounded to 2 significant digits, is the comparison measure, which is 10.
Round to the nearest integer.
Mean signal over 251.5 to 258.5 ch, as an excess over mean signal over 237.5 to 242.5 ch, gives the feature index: 19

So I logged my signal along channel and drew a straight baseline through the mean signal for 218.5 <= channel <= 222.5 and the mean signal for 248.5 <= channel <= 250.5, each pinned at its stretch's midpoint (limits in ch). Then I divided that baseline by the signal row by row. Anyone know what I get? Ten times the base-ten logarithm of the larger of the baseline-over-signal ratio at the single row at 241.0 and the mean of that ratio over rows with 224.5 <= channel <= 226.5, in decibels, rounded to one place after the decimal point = 1.1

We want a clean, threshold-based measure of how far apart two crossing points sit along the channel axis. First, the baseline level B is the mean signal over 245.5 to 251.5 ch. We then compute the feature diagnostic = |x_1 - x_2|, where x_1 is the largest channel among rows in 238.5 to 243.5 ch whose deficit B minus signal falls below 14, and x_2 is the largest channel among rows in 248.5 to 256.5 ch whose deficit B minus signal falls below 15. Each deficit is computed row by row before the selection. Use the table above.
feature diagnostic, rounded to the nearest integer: 13 ch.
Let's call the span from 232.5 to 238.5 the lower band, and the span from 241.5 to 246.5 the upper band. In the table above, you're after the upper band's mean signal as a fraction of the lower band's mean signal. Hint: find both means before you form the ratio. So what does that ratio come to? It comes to 1.3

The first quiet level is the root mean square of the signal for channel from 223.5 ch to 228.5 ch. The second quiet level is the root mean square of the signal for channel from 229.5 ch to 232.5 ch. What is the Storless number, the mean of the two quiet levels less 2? 97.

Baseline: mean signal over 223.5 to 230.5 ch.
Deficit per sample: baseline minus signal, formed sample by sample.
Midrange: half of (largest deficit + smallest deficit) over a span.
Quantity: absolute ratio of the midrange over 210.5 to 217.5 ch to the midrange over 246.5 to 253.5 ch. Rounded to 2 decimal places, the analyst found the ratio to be 0.16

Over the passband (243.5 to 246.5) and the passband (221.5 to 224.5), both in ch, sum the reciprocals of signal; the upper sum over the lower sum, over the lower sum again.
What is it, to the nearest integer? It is 13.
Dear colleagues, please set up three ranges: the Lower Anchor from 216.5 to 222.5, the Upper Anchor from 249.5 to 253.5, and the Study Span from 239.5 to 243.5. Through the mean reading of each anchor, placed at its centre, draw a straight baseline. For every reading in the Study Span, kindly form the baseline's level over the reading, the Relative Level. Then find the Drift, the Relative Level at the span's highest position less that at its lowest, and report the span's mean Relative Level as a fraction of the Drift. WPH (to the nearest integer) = -23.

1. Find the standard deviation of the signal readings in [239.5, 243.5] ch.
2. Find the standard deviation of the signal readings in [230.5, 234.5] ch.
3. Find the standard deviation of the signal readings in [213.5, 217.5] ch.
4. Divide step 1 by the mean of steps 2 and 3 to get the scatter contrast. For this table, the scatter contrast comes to 1.1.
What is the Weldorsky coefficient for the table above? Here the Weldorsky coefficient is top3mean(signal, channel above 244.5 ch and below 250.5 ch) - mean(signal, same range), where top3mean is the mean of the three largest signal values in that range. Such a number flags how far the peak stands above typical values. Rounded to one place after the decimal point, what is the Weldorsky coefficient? 2.2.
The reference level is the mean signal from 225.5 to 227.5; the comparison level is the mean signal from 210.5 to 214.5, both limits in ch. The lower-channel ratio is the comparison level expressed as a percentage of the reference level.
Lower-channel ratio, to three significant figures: 127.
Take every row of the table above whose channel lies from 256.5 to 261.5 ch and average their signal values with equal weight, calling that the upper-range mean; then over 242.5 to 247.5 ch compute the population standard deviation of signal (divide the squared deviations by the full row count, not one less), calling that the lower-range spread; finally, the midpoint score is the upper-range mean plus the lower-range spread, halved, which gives 100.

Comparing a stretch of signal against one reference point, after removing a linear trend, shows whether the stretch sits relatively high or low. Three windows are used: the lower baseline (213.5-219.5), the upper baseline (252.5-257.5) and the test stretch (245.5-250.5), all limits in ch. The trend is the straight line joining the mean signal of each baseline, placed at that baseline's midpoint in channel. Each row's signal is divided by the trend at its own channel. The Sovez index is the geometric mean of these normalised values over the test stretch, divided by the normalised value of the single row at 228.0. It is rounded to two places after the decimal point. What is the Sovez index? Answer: 1.46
